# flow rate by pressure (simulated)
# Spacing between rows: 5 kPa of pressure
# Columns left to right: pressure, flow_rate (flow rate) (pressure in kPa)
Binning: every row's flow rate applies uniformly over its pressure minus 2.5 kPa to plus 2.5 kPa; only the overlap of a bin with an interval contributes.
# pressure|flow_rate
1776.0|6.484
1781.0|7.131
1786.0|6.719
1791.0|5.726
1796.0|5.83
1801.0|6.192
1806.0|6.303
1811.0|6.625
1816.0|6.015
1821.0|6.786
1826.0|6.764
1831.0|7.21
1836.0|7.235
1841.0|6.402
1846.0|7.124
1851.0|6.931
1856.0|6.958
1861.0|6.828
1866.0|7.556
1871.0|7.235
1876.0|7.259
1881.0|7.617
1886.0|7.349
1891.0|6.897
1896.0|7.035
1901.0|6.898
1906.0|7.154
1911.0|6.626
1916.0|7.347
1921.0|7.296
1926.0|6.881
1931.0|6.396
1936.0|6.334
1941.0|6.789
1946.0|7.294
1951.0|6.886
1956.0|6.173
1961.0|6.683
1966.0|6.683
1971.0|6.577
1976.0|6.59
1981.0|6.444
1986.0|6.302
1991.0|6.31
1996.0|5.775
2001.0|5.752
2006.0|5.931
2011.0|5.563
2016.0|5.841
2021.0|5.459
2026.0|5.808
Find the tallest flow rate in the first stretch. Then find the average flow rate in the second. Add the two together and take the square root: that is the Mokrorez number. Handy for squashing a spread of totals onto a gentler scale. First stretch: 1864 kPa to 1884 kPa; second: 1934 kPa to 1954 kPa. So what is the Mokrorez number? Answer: 3.800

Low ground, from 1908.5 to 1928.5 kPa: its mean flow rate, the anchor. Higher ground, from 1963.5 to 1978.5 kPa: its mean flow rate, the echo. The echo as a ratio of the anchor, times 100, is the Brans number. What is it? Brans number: 94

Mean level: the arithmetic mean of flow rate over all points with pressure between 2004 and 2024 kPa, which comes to 5.70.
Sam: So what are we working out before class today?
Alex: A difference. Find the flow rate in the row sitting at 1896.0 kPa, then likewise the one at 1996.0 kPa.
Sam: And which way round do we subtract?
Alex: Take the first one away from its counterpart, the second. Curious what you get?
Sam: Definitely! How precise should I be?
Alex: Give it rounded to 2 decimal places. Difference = -1.26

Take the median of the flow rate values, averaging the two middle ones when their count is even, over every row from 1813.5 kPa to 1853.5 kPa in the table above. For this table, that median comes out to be 6.9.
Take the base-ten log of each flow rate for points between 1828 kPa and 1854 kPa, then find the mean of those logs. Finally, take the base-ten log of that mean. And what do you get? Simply -0.074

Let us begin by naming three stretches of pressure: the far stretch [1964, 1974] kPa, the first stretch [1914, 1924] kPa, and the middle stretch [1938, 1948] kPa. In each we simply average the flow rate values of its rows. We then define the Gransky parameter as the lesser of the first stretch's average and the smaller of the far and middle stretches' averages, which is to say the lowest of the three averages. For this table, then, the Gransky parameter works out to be 6.63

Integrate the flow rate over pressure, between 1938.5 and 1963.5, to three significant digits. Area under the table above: 169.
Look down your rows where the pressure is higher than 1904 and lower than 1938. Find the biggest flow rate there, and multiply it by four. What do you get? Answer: 29.4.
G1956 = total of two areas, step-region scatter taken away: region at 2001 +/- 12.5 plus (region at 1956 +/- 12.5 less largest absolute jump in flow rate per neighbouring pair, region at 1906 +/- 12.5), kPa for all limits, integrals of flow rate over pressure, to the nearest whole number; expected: 315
